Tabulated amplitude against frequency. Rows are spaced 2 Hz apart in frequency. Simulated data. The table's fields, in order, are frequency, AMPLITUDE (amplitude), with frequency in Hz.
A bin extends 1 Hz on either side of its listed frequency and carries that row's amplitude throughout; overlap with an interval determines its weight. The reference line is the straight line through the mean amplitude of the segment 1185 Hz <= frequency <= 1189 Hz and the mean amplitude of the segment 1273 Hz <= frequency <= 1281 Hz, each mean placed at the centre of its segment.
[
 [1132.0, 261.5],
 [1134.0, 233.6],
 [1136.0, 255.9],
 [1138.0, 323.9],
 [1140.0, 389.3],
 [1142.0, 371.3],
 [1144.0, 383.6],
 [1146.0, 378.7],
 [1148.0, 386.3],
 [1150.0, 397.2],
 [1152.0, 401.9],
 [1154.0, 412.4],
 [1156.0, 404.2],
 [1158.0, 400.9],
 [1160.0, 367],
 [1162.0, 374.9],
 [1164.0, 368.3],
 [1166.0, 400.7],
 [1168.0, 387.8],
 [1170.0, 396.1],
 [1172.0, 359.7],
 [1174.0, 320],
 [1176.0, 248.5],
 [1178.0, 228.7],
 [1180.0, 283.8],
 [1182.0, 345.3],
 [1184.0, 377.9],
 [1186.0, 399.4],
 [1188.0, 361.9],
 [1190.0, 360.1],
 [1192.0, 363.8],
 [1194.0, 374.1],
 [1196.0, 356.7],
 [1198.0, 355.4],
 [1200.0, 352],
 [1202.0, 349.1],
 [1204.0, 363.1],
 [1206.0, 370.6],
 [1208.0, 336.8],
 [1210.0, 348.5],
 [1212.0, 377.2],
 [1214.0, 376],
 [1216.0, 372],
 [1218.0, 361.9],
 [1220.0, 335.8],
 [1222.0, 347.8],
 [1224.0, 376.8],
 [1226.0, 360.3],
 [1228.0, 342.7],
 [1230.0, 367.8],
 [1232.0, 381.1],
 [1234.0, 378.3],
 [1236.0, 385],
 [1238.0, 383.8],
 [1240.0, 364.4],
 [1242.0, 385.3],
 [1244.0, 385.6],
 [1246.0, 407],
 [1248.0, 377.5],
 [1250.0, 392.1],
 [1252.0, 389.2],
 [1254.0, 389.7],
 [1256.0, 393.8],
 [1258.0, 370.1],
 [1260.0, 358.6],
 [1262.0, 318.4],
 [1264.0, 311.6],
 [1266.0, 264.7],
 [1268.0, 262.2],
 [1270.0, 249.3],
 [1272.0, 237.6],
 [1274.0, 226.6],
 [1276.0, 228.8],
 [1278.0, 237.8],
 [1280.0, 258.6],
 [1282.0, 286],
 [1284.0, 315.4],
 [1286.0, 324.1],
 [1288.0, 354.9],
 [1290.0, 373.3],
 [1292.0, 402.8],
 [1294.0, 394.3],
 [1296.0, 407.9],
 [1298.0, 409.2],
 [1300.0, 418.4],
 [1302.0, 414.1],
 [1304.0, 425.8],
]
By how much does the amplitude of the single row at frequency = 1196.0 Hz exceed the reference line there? -10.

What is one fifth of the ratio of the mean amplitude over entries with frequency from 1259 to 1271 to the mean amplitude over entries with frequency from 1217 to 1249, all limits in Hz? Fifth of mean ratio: 0.16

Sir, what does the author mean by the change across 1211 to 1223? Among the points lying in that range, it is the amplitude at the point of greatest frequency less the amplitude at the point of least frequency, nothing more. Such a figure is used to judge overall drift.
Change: -29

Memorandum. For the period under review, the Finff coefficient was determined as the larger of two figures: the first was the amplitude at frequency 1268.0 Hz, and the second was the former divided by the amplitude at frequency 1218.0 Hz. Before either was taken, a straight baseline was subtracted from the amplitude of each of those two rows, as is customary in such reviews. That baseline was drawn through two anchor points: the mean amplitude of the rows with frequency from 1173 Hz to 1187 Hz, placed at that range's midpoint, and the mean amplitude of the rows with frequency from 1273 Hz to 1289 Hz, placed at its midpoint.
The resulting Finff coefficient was 0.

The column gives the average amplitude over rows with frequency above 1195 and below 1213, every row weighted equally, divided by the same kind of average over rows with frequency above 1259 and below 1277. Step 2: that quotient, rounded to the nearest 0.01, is 1.31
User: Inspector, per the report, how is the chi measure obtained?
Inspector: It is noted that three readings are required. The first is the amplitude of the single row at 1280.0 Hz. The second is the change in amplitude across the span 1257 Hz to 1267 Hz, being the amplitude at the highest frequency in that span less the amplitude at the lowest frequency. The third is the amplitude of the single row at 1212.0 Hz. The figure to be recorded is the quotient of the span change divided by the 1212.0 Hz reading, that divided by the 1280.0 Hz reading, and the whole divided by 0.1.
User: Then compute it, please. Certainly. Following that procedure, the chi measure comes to -0.011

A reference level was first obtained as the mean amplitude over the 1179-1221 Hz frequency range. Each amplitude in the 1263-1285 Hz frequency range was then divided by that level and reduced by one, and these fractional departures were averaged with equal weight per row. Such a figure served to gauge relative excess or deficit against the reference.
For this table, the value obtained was -0.27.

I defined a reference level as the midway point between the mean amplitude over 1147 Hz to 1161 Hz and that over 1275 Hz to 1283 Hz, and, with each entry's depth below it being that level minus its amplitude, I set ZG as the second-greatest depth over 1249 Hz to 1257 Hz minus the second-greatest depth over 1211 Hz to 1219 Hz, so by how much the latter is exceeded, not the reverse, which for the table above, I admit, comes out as -18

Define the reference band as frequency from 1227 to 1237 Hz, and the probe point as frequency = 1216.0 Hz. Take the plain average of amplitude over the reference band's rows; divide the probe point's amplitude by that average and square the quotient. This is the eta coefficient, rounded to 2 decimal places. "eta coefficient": 1.01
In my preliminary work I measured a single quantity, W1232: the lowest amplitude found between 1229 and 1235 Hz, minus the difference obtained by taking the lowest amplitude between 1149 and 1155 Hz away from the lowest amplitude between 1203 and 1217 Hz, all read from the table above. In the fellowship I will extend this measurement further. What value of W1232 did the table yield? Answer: 428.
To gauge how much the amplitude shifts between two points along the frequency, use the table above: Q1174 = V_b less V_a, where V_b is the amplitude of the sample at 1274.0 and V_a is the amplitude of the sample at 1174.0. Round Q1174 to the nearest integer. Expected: -93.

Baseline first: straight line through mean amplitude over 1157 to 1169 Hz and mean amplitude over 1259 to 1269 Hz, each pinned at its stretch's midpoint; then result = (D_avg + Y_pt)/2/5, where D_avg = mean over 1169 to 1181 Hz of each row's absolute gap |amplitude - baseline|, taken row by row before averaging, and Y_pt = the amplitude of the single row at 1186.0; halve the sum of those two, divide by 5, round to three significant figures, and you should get 47.3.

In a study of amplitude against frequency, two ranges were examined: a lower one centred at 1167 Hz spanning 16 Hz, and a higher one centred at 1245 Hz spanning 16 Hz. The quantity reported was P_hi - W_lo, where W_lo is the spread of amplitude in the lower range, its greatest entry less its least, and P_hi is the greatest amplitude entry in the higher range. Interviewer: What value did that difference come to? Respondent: 326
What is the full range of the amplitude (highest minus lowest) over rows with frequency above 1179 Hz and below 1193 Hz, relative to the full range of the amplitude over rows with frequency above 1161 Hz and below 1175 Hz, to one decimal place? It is 1.4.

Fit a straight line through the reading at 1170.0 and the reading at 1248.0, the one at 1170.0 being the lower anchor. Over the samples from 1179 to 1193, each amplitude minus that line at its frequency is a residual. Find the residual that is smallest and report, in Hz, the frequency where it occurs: 1180.0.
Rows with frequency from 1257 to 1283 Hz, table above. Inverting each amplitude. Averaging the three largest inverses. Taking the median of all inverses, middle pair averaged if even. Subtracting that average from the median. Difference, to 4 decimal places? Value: -0.0005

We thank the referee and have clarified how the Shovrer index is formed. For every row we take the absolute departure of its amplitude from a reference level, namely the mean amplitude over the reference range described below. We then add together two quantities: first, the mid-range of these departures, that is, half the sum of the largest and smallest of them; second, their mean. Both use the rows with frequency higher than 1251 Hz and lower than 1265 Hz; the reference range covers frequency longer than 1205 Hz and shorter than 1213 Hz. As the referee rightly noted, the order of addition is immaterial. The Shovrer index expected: 52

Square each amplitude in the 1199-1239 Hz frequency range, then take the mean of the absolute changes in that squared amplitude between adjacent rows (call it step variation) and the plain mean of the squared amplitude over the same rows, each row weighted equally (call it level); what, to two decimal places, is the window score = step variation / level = 0.08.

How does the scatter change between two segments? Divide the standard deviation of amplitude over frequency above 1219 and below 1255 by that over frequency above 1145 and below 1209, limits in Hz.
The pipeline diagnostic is 0.4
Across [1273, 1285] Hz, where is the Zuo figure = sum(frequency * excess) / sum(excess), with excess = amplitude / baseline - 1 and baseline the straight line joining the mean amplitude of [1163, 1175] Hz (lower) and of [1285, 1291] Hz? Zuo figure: 1277.8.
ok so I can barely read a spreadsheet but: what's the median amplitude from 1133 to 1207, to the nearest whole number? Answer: 368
